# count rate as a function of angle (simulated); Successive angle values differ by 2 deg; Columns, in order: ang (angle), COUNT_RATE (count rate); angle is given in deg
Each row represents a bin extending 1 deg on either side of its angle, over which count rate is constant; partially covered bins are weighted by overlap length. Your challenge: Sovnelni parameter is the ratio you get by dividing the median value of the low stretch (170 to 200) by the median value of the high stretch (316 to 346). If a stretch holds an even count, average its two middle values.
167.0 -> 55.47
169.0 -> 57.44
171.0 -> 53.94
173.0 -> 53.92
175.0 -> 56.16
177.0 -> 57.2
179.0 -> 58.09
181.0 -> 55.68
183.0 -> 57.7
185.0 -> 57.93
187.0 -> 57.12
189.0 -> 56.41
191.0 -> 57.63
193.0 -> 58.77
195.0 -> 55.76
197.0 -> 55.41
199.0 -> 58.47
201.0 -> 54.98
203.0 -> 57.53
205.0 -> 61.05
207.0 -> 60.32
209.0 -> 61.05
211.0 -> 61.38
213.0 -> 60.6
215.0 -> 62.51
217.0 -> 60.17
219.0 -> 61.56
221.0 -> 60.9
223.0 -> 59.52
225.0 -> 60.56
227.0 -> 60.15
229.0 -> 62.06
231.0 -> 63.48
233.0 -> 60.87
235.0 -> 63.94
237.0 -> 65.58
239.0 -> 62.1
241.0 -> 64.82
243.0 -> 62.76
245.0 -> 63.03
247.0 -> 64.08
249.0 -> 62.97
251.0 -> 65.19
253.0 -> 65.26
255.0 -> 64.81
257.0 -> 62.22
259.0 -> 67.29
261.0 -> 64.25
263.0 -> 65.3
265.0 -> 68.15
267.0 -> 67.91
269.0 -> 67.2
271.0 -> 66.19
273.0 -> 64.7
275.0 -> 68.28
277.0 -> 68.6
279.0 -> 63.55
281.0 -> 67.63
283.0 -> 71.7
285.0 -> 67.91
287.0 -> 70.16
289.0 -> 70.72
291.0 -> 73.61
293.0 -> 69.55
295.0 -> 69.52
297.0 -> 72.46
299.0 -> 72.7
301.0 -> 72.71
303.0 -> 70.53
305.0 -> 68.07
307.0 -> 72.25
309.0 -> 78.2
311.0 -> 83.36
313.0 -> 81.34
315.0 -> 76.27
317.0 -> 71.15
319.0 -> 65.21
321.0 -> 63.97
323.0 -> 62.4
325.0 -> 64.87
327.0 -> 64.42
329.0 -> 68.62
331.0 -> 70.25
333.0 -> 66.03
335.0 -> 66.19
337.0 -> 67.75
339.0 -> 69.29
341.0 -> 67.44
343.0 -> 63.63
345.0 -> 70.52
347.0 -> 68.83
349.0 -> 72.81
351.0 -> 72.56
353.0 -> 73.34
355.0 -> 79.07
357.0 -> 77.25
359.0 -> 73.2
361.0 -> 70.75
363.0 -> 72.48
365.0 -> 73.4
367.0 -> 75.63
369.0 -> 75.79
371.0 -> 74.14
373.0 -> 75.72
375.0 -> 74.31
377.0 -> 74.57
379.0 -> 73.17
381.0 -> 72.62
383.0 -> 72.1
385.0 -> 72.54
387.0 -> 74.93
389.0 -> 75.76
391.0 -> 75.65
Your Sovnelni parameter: 0.86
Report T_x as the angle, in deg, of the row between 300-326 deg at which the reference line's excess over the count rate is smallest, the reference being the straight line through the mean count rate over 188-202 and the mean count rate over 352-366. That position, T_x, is 311.0 deg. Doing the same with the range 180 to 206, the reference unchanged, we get 205.0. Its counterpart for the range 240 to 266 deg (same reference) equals 265.0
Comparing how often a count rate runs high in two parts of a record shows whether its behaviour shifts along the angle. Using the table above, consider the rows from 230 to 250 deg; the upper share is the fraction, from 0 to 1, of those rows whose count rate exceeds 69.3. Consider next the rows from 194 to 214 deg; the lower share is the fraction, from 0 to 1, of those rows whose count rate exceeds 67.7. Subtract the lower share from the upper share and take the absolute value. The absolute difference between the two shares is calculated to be 0.00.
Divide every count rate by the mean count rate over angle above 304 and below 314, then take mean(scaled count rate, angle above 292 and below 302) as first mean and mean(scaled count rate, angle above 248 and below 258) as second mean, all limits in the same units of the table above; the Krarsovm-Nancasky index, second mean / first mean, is 0.90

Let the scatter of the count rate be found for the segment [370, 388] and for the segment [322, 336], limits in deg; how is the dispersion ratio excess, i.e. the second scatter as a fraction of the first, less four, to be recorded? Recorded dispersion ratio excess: -1.9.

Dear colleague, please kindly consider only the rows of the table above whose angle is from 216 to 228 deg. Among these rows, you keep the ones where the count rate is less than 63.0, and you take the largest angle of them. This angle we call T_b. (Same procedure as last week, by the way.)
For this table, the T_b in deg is 227.0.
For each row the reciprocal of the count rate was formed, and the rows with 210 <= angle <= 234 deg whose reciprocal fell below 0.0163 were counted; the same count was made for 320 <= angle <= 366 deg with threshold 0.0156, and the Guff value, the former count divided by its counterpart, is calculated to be 0.25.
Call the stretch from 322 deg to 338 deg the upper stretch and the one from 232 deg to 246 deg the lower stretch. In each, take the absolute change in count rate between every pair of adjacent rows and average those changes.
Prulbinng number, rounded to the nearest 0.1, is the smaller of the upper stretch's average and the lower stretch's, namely 2.1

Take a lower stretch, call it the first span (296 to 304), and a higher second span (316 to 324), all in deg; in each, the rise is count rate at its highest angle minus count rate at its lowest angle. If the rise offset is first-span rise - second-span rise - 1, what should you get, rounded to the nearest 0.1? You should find 5.8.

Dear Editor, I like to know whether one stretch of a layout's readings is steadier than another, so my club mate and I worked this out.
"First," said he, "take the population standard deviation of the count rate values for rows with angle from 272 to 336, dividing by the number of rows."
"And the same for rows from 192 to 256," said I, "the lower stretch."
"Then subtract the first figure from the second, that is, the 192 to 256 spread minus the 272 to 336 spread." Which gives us -2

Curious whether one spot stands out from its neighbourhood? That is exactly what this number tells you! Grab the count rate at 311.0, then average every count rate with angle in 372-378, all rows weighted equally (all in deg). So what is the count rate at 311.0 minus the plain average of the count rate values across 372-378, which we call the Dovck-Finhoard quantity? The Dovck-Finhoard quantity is 8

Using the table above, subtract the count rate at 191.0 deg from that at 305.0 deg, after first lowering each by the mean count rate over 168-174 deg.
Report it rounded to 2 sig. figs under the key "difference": 10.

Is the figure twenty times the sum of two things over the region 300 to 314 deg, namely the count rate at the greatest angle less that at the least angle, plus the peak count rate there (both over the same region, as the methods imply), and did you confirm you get 1840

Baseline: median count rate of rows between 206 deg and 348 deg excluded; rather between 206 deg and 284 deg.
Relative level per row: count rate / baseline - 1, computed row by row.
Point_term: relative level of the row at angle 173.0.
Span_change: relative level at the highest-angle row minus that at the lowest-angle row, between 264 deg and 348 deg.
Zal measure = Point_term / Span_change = -14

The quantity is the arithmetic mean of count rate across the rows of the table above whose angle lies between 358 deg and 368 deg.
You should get 73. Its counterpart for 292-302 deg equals 71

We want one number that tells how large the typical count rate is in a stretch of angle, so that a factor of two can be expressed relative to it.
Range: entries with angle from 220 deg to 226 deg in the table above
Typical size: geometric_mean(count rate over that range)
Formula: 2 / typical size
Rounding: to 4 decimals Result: 0.0332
